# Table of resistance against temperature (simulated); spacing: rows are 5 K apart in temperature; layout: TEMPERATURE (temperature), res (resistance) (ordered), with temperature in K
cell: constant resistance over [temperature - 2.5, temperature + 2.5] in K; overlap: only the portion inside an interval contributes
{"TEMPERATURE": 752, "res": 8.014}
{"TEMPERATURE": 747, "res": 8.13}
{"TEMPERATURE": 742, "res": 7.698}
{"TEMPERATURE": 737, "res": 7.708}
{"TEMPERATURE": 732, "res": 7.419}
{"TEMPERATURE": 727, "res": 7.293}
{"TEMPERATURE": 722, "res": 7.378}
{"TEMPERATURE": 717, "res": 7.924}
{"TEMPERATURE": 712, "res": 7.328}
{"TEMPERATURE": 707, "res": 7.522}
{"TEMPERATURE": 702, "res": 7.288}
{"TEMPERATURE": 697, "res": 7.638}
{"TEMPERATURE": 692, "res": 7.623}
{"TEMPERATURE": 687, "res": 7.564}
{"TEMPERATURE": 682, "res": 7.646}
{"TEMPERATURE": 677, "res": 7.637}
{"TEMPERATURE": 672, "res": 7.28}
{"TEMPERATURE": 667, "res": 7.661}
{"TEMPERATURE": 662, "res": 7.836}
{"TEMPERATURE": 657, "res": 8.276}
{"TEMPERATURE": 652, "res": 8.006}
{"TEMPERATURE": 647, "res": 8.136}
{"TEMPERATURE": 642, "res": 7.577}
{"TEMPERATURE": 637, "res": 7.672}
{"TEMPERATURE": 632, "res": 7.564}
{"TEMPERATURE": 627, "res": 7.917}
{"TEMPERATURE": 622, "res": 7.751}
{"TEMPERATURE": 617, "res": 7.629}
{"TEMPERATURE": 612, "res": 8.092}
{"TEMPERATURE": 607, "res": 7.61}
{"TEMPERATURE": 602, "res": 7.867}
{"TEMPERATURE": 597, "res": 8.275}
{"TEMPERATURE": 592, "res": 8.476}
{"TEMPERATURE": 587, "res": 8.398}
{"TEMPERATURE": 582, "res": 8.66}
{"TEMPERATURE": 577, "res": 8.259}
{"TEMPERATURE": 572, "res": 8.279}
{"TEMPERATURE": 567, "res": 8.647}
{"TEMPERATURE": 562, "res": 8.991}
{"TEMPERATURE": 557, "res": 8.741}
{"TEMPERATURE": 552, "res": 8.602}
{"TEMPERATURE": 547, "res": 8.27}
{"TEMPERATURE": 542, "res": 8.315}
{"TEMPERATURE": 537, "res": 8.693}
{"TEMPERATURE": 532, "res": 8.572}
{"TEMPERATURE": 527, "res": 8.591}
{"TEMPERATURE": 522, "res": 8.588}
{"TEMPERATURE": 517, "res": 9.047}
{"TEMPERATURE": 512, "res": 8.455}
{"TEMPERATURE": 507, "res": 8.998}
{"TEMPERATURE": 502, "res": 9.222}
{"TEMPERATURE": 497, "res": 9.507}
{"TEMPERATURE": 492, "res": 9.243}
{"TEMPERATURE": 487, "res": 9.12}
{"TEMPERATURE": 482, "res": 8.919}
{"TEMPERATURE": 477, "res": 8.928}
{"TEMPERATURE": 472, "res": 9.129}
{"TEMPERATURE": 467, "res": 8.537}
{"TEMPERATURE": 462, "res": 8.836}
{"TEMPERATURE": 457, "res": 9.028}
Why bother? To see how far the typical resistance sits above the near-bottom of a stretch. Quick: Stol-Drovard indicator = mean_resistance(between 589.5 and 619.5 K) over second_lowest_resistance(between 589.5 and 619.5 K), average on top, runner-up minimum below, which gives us 1.05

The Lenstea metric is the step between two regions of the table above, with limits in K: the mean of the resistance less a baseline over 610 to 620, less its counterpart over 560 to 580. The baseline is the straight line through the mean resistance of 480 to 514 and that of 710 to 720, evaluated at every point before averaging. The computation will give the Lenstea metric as -0.39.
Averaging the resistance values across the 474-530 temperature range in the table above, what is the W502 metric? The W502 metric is 9.0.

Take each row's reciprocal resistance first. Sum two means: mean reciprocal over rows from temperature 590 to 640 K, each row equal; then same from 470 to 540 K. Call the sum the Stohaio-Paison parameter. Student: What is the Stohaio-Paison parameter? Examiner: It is 0.239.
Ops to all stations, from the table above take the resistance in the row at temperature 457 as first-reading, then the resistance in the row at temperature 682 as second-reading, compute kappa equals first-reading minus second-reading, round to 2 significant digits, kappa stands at 1.4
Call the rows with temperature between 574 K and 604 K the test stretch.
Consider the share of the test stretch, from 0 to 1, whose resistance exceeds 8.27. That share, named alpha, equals 0.67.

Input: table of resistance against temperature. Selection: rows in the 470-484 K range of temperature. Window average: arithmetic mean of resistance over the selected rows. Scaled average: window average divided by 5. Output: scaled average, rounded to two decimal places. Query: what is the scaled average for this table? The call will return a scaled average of 1.80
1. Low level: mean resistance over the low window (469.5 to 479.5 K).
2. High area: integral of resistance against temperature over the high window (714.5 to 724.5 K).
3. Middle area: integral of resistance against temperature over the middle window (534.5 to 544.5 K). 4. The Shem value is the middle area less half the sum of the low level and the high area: 42.3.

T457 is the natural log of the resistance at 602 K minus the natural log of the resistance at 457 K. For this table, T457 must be -0.14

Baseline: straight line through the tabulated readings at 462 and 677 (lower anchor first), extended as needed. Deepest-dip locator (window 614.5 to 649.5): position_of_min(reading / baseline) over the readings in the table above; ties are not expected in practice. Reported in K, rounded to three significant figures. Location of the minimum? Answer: 617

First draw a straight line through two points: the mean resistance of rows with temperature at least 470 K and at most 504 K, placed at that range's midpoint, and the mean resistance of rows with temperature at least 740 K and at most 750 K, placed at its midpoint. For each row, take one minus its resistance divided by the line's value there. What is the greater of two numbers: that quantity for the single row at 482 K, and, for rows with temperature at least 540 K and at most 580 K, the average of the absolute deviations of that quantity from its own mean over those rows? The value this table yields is 0.028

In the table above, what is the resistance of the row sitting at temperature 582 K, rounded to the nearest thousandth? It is 8.660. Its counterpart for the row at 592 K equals 8.476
